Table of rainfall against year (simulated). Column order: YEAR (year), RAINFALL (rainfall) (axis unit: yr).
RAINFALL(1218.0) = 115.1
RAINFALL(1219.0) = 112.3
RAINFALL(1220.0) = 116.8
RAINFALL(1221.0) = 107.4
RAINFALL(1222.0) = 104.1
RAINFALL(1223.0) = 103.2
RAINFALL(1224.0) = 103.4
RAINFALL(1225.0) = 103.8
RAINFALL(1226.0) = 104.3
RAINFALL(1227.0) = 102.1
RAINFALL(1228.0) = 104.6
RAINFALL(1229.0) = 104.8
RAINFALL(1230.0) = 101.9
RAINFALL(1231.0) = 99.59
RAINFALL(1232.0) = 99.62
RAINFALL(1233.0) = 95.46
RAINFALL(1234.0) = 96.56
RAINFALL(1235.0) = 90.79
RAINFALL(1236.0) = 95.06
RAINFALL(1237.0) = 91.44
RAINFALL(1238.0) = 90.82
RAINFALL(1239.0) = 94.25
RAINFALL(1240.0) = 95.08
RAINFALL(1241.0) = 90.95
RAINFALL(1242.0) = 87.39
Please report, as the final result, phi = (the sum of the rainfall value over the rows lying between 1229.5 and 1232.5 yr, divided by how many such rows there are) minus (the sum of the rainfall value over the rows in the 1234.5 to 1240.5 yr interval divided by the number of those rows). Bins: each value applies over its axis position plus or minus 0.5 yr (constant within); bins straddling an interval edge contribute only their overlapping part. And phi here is 7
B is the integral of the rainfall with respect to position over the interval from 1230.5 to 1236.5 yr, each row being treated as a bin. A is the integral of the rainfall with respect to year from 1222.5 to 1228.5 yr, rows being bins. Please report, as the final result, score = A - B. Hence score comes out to 44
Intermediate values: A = 621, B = 577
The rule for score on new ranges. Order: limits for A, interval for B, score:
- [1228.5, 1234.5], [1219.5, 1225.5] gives -41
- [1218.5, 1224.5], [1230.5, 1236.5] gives 70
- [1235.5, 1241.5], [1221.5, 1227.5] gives -63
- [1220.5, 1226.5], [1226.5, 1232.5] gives 14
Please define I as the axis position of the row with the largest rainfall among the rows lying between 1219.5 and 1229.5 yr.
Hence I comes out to 1220.0 yr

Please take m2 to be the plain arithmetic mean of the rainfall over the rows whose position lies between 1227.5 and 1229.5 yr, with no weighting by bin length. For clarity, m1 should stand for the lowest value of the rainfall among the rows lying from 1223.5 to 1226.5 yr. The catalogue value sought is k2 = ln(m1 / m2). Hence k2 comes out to -0.01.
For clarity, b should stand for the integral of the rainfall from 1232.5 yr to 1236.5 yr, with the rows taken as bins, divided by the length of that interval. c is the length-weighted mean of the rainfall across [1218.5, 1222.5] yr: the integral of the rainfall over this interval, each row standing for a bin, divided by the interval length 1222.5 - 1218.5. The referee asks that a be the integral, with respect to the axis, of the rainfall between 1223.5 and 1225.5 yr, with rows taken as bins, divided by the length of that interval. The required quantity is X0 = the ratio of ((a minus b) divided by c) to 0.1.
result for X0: 0.8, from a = 104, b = 94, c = 110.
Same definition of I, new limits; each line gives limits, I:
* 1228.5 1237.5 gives 1229.0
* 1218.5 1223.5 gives 1220.0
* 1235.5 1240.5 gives 1240.0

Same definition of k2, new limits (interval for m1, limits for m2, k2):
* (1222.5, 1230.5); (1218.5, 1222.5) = -0.08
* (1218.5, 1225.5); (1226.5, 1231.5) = 0.01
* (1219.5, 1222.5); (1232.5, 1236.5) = 0.10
